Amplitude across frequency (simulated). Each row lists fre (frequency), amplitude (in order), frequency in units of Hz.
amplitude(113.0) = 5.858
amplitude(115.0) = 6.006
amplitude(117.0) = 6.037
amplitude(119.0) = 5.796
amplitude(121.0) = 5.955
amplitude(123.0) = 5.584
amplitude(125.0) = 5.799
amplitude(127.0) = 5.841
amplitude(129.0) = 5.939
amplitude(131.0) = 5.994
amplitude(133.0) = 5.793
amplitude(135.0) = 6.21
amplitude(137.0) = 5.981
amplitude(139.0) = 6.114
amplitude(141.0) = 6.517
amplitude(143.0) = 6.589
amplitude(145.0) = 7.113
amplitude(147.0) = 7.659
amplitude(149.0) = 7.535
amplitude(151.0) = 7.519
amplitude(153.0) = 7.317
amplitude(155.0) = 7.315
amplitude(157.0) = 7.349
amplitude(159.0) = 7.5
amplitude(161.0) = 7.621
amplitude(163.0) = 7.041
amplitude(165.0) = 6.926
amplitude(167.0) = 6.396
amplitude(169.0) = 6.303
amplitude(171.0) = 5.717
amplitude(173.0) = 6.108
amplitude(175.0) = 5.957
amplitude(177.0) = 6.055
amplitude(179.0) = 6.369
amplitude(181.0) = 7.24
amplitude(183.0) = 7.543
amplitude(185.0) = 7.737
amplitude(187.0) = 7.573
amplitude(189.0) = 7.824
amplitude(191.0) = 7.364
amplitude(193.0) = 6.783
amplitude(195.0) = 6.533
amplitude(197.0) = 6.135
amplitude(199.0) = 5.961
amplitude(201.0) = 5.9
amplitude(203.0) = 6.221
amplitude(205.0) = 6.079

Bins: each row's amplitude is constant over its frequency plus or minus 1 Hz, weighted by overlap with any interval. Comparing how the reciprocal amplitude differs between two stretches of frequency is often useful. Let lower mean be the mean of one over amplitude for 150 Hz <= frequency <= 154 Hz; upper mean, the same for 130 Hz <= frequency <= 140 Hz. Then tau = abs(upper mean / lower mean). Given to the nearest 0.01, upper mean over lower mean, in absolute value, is 1.23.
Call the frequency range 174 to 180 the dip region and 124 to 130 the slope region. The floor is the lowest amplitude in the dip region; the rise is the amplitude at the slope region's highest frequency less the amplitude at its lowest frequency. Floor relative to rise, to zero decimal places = 43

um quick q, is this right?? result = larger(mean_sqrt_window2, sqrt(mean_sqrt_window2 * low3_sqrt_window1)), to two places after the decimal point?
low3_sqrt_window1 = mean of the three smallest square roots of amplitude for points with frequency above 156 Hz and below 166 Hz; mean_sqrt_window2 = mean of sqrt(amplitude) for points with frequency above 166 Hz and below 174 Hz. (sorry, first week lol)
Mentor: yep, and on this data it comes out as 2.57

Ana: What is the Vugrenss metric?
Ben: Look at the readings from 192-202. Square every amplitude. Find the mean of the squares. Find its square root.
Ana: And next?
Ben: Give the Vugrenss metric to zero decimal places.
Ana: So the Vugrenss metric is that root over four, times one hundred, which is 157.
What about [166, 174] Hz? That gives 153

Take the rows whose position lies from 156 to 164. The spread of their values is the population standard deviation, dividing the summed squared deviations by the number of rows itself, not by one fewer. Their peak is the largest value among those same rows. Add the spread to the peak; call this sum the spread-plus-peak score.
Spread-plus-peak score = 7.8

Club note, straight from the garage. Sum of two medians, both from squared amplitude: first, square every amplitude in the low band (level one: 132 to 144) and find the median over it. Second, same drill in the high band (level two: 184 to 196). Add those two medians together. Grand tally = 94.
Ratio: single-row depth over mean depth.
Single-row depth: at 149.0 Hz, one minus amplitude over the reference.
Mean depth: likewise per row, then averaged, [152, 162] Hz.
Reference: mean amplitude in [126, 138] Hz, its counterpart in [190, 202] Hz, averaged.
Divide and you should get 1.1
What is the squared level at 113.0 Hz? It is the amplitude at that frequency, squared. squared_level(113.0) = 34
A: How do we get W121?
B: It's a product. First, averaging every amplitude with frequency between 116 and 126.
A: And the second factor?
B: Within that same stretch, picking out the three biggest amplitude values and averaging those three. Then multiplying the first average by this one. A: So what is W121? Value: 35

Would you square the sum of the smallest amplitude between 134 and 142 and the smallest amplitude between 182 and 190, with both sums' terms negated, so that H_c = 183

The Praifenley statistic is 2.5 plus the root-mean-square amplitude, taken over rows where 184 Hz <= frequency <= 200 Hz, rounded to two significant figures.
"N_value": 9.5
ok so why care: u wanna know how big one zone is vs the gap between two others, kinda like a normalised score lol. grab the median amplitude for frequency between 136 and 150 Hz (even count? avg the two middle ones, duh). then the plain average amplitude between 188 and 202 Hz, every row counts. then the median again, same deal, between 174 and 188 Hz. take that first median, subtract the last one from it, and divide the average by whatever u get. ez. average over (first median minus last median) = -10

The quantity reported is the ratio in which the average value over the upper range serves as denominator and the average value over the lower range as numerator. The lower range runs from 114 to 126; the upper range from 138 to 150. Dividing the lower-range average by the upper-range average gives 0.85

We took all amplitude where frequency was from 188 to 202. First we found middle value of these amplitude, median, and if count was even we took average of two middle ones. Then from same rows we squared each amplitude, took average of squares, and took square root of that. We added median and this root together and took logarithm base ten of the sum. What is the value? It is 1.12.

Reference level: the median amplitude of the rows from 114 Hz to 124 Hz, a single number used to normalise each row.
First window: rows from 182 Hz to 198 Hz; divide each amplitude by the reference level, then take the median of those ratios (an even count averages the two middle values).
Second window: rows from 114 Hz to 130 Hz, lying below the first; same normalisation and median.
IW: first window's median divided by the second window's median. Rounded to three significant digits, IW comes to 1.27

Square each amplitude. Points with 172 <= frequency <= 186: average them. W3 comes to 46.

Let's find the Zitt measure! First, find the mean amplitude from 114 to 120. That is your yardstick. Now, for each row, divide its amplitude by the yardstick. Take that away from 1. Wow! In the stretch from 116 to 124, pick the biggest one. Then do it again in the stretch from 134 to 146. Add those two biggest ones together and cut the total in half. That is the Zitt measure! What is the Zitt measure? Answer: 0.028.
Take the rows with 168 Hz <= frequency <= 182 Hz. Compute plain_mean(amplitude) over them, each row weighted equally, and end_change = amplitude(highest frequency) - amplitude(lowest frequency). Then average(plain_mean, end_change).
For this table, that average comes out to 3.6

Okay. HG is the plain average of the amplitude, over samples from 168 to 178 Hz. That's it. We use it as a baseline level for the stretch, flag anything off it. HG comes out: 6.0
